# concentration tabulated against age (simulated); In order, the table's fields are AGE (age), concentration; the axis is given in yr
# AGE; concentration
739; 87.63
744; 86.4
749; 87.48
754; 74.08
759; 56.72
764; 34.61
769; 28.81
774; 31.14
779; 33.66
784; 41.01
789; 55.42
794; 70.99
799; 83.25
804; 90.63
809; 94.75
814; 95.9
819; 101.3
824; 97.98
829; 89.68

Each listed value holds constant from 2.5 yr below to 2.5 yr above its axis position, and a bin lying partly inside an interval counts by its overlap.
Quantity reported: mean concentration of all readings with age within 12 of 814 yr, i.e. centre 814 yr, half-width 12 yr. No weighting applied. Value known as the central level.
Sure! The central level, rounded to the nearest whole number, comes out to 96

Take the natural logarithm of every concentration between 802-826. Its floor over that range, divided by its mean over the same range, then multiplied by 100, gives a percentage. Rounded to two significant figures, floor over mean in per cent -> 99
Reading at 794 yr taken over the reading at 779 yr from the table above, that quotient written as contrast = 2.1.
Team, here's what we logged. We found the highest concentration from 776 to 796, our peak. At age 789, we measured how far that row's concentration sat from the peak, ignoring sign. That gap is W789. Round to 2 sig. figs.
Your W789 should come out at 16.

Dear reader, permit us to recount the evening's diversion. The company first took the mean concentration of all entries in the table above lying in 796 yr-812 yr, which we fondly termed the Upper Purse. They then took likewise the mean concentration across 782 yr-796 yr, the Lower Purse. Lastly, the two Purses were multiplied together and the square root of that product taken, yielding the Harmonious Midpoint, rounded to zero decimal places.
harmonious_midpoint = 71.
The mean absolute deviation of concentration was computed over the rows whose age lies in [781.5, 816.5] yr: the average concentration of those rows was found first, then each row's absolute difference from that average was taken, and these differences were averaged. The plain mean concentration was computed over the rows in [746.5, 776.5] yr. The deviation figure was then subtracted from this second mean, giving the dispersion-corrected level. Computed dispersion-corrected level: 35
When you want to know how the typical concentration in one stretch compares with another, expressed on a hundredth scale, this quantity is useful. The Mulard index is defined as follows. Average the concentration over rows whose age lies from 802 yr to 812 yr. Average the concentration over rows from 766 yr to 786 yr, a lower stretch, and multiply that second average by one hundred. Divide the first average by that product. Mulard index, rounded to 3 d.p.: 0.028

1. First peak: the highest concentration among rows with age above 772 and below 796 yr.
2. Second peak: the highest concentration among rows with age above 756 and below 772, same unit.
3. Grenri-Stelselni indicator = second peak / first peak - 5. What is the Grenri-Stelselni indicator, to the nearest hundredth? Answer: -4.20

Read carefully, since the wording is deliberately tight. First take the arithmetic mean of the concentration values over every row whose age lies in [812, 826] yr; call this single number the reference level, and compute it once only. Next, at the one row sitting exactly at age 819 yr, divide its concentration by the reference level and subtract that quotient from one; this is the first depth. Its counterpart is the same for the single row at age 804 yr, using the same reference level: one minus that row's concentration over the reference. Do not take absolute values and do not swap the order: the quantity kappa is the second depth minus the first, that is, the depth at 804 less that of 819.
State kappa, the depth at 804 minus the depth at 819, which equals 0.11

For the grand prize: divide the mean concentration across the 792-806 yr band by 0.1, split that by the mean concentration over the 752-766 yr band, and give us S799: 15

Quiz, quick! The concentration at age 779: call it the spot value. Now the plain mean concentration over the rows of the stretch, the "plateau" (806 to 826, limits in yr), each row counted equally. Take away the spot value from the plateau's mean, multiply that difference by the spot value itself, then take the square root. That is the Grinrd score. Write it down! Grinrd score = 46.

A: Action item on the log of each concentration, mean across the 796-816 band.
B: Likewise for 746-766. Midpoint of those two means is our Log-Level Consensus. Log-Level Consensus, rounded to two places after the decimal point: 1.87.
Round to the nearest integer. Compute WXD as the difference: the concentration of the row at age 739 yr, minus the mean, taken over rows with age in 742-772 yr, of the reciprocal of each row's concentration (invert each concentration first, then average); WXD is 88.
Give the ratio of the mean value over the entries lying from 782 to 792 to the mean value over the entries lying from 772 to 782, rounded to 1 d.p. 1.5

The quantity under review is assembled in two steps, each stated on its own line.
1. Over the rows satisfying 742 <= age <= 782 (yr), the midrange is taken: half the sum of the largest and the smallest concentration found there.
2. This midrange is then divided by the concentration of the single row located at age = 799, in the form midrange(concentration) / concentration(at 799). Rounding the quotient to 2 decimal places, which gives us 0.70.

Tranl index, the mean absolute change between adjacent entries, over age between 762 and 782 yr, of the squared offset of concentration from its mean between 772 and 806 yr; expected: 188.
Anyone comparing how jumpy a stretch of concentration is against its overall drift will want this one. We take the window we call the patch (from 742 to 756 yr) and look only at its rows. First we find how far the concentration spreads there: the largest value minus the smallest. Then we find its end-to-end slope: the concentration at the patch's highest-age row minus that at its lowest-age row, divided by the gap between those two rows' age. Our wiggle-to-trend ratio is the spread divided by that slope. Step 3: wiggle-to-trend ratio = -11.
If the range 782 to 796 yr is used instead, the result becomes 10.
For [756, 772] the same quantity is -10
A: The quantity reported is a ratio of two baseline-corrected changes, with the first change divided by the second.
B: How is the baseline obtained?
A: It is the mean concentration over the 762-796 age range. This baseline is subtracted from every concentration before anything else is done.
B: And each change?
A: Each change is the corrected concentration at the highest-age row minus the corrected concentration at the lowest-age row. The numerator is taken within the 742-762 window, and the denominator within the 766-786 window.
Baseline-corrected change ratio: -2.4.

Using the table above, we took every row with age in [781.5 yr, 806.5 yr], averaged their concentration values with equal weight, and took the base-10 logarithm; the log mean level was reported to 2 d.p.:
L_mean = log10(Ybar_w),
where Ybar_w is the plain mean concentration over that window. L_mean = 1.83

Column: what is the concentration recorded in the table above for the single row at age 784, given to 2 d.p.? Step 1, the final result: 41.01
